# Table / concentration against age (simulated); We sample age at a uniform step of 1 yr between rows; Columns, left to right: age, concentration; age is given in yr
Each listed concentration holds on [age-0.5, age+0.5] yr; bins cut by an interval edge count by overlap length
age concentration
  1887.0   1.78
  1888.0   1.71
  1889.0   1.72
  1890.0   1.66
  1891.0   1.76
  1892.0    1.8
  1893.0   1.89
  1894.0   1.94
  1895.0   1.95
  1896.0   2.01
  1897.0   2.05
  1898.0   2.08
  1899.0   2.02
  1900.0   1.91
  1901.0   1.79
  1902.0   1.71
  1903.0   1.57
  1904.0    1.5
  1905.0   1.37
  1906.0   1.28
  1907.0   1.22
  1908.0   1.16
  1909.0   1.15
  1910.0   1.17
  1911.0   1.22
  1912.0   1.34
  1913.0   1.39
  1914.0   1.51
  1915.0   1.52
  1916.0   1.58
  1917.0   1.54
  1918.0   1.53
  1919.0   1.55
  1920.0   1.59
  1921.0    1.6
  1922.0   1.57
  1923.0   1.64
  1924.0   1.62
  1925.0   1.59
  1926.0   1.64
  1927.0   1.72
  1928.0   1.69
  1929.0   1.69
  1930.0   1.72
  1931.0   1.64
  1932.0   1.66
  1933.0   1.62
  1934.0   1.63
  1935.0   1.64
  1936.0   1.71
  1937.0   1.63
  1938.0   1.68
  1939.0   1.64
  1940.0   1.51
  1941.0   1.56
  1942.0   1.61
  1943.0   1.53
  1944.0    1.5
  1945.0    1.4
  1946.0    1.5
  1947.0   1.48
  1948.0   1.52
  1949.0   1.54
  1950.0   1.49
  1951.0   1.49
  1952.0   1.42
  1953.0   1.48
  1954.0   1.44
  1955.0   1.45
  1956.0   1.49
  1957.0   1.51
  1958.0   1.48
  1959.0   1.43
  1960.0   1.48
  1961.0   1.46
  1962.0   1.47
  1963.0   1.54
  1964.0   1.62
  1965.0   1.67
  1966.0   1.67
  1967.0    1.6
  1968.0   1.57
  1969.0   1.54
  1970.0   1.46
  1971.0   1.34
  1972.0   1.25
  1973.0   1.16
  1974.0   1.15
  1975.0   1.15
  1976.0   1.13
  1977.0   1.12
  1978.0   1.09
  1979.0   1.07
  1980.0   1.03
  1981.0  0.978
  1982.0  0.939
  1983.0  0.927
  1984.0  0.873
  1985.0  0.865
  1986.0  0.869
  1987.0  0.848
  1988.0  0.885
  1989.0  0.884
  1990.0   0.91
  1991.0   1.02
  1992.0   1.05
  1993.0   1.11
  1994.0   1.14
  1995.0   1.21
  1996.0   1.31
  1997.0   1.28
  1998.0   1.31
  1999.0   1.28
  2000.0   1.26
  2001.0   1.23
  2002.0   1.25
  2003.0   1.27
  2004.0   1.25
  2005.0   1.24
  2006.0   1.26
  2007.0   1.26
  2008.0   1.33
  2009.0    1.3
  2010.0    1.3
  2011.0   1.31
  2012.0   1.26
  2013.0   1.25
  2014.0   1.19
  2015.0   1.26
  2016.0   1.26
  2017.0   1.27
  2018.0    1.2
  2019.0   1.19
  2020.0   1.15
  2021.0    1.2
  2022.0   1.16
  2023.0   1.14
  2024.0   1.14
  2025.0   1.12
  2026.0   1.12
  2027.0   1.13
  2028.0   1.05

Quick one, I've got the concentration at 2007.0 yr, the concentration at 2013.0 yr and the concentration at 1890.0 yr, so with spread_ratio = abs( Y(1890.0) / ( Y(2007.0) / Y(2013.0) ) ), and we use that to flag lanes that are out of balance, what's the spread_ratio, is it 1.6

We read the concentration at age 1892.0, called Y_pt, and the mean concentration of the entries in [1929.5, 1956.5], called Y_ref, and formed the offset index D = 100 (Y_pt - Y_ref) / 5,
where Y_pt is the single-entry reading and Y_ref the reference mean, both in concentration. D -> 4.9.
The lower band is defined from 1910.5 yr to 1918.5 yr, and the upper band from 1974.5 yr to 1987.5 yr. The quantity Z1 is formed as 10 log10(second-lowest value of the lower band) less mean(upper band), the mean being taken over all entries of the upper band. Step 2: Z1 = 0.28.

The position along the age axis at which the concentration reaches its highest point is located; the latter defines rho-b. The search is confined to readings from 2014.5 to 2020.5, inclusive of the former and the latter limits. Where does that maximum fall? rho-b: 2017.0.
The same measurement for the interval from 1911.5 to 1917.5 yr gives 1916.0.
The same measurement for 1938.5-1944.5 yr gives 1939.0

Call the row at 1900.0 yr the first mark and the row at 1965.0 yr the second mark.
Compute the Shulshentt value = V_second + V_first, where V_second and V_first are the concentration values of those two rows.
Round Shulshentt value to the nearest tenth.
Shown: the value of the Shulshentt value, 3.6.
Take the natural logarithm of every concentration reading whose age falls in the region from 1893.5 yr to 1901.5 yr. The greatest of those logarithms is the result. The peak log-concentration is 0.73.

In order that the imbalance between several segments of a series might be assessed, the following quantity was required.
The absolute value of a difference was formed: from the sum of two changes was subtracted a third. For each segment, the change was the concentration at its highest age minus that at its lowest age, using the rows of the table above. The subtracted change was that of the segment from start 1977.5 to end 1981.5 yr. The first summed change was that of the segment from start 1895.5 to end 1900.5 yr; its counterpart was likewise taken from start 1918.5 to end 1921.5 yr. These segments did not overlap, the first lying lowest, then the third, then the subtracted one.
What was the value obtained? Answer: 0.06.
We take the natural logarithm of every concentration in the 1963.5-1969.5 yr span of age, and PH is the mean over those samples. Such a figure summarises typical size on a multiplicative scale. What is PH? 0.48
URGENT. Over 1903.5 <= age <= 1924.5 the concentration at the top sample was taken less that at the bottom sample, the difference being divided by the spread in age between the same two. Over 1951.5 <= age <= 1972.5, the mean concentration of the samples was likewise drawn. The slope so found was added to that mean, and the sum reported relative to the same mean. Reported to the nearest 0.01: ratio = 1.00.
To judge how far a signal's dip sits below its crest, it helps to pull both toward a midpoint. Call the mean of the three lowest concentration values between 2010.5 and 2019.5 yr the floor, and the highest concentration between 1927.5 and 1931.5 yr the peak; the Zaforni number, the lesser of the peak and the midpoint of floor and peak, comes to 1.46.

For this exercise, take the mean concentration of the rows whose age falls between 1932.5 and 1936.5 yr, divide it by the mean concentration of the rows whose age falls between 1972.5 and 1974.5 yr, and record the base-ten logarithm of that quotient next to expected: 0.15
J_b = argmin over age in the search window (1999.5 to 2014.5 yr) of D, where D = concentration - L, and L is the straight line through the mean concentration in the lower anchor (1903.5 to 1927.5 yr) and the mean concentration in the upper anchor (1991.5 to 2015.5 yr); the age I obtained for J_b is 2014.0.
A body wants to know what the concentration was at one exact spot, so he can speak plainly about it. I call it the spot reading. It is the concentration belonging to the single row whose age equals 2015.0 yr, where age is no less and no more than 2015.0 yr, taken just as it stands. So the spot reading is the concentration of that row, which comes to 1.26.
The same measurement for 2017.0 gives 1.27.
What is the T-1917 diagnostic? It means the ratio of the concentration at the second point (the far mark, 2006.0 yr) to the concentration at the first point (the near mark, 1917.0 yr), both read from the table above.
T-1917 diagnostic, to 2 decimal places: 0.82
